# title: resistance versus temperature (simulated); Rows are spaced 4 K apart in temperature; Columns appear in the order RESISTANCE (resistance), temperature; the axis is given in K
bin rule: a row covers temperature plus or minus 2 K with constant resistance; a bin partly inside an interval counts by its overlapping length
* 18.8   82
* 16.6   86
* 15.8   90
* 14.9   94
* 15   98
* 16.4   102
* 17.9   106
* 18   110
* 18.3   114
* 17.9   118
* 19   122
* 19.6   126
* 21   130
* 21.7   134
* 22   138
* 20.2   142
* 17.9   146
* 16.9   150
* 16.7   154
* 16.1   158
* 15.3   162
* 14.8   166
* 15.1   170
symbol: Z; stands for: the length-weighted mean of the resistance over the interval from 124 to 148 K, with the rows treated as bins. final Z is 20.4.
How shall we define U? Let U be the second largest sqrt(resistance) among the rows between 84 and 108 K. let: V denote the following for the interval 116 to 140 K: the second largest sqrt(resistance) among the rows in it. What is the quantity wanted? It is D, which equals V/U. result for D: 1.14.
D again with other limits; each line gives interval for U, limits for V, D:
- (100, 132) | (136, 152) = 1.02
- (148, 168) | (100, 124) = 1.05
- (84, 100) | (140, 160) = 1.06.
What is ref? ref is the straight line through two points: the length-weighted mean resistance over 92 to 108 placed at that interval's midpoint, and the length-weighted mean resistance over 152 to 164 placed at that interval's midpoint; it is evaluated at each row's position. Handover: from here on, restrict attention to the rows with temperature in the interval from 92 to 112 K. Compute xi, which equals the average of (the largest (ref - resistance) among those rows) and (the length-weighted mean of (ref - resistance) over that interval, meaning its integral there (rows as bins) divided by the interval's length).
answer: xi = 0.4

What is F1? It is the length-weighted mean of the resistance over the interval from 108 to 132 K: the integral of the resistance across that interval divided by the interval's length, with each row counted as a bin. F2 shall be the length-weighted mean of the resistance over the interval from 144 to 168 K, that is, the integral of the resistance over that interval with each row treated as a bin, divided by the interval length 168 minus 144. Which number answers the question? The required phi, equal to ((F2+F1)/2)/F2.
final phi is 1.08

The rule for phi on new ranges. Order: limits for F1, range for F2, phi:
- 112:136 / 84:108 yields 1.11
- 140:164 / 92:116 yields 1.01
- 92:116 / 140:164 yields 0.99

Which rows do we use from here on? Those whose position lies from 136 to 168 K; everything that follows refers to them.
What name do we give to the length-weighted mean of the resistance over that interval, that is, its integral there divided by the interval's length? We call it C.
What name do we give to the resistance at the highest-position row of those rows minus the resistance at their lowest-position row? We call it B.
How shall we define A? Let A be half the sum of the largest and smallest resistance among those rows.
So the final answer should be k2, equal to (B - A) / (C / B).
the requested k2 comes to 10.5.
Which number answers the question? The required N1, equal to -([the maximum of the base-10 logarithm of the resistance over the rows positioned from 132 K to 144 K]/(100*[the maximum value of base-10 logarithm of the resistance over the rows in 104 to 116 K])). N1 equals -0.0106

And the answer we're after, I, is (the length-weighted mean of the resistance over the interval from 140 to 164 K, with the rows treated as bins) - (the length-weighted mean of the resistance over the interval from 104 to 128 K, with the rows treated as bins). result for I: -1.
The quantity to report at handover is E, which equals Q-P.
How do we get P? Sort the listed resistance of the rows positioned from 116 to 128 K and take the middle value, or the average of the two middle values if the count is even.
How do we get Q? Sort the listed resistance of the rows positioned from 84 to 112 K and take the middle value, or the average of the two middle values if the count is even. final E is -2.6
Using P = 19.0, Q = 16.4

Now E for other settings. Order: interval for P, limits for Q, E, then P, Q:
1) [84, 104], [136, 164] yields 1.1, 15.8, 16.9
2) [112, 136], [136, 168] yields -2.5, 19.3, 16.8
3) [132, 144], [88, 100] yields -6.7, 21.7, 15.0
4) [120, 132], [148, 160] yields -2.9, 19.6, 16.7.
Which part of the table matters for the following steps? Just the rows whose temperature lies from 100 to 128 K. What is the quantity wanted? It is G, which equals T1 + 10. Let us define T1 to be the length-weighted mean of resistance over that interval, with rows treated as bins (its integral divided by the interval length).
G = 28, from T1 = 18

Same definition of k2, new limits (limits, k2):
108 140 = -3.2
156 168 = 1.4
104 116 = -0.4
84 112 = -1.3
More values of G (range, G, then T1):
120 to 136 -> 30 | 20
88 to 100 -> 25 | 15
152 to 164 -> 26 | 16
